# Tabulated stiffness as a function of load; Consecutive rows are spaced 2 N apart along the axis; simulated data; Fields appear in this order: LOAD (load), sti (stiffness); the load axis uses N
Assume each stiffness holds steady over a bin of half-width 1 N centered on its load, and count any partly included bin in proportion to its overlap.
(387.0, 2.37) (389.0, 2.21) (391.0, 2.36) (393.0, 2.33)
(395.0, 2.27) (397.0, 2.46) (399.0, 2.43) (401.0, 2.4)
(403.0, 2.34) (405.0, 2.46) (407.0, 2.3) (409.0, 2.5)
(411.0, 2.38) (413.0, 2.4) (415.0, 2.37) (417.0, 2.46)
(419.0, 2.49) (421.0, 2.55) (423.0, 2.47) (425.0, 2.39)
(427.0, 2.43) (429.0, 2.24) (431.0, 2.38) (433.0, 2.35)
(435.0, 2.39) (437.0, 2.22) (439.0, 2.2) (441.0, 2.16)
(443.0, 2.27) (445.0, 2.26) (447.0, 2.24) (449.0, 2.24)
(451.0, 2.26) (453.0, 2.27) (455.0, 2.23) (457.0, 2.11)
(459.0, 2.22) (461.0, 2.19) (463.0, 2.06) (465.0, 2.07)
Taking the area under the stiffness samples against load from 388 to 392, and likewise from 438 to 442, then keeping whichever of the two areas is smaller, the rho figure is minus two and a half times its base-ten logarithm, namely -2.35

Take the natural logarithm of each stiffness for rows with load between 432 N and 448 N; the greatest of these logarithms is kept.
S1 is 0.871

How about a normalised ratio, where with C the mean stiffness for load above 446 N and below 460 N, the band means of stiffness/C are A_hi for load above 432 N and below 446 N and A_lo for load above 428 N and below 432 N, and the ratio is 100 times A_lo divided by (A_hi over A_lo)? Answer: 106.0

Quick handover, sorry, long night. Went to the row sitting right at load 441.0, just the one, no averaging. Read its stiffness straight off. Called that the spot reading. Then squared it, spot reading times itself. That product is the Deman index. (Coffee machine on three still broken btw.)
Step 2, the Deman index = 4.67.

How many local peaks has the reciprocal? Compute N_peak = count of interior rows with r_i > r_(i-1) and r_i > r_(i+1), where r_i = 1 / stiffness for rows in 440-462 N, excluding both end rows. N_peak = 1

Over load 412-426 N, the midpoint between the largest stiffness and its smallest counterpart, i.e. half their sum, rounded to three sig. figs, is 2.46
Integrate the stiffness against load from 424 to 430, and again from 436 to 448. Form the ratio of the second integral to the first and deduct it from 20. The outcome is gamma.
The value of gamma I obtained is 18.1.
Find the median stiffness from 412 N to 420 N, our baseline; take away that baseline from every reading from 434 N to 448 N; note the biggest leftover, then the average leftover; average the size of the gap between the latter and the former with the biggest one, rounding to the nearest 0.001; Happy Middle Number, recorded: 0.051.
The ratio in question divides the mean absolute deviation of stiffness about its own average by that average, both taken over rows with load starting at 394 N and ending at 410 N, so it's 0.029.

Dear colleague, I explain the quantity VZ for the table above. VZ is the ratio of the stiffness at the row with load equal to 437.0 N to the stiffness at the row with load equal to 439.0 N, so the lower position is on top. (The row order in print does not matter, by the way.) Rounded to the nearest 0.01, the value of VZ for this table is 1.01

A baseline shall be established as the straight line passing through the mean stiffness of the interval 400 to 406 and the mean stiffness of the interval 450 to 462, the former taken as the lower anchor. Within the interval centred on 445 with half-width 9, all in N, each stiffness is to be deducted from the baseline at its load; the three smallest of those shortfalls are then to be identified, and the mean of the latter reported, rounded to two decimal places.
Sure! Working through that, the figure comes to -0.03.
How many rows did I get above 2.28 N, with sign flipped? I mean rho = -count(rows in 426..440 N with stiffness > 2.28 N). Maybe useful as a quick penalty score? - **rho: -4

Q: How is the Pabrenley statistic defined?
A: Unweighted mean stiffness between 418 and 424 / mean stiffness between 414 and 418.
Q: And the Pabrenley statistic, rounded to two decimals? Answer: 1.04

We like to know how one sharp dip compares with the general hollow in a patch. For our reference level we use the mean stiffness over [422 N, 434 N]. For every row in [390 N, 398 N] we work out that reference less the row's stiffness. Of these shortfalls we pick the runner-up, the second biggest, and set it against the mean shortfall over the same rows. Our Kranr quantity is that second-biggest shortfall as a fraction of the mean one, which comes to 2.15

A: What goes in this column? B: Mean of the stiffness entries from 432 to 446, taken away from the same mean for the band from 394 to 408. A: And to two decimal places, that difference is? 0.12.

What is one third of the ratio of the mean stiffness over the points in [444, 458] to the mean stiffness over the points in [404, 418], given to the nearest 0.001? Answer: 0.308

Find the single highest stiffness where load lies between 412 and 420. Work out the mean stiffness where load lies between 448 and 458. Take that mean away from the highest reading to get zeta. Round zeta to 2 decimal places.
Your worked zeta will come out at 0.27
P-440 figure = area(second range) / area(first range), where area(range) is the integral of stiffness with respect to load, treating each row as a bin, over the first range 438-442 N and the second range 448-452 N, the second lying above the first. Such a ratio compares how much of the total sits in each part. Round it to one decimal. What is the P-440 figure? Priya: 1.0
